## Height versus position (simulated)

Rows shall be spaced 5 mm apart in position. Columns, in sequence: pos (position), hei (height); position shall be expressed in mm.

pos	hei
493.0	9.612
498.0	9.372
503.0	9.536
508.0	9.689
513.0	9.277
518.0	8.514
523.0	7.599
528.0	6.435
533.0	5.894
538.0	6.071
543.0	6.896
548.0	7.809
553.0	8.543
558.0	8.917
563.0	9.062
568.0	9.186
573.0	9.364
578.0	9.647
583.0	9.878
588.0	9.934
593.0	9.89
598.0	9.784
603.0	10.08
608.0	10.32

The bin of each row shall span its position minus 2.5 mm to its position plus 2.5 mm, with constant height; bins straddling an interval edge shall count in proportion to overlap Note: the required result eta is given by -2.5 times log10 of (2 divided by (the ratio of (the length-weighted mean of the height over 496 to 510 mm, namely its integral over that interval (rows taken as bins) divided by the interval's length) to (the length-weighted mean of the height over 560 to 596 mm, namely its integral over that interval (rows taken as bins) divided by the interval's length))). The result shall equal -0.8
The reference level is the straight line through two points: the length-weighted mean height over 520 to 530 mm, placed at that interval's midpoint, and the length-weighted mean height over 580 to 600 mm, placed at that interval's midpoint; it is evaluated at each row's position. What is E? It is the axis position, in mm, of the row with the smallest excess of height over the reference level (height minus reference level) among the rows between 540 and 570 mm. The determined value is 543.0 mm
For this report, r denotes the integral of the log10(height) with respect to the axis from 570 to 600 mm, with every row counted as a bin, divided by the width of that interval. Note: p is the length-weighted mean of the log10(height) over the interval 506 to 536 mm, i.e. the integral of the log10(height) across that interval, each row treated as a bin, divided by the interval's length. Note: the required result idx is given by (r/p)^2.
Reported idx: 1.24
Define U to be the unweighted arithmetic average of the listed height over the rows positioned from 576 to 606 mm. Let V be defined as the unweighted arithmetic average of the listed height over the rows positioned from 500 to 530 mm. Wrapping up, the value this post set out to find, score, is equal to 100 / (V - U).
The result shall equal -74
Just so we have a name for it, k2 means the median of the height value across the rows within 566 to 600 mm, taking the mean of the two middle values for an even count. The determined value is 9.8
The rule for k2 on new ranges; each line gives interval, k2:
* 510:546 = 6.9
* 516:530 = 7.6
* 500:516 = 9.5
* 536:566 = 8.2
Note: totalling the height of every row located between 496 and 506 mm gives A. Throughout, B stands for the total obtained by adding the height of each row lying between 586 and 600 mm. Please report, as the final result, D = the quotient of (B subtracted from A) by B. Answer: -0.36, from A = 19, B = 30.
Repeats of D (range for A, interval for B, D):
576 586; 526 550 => -0.41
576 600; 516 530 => 1.18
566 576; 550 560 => 0.06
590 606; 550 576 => -0.34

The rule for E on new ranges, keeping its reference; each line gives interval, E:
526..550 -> 538.0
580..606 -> 598.0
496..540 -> 538.0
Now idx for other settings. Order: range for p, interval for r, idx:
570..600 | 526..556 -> 0.72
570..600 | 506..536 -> 0.81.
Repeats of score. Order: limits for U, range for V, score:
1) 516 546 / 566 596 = 36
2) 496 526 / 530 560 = -61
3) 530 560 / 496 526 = 61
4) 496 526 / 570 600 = 133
